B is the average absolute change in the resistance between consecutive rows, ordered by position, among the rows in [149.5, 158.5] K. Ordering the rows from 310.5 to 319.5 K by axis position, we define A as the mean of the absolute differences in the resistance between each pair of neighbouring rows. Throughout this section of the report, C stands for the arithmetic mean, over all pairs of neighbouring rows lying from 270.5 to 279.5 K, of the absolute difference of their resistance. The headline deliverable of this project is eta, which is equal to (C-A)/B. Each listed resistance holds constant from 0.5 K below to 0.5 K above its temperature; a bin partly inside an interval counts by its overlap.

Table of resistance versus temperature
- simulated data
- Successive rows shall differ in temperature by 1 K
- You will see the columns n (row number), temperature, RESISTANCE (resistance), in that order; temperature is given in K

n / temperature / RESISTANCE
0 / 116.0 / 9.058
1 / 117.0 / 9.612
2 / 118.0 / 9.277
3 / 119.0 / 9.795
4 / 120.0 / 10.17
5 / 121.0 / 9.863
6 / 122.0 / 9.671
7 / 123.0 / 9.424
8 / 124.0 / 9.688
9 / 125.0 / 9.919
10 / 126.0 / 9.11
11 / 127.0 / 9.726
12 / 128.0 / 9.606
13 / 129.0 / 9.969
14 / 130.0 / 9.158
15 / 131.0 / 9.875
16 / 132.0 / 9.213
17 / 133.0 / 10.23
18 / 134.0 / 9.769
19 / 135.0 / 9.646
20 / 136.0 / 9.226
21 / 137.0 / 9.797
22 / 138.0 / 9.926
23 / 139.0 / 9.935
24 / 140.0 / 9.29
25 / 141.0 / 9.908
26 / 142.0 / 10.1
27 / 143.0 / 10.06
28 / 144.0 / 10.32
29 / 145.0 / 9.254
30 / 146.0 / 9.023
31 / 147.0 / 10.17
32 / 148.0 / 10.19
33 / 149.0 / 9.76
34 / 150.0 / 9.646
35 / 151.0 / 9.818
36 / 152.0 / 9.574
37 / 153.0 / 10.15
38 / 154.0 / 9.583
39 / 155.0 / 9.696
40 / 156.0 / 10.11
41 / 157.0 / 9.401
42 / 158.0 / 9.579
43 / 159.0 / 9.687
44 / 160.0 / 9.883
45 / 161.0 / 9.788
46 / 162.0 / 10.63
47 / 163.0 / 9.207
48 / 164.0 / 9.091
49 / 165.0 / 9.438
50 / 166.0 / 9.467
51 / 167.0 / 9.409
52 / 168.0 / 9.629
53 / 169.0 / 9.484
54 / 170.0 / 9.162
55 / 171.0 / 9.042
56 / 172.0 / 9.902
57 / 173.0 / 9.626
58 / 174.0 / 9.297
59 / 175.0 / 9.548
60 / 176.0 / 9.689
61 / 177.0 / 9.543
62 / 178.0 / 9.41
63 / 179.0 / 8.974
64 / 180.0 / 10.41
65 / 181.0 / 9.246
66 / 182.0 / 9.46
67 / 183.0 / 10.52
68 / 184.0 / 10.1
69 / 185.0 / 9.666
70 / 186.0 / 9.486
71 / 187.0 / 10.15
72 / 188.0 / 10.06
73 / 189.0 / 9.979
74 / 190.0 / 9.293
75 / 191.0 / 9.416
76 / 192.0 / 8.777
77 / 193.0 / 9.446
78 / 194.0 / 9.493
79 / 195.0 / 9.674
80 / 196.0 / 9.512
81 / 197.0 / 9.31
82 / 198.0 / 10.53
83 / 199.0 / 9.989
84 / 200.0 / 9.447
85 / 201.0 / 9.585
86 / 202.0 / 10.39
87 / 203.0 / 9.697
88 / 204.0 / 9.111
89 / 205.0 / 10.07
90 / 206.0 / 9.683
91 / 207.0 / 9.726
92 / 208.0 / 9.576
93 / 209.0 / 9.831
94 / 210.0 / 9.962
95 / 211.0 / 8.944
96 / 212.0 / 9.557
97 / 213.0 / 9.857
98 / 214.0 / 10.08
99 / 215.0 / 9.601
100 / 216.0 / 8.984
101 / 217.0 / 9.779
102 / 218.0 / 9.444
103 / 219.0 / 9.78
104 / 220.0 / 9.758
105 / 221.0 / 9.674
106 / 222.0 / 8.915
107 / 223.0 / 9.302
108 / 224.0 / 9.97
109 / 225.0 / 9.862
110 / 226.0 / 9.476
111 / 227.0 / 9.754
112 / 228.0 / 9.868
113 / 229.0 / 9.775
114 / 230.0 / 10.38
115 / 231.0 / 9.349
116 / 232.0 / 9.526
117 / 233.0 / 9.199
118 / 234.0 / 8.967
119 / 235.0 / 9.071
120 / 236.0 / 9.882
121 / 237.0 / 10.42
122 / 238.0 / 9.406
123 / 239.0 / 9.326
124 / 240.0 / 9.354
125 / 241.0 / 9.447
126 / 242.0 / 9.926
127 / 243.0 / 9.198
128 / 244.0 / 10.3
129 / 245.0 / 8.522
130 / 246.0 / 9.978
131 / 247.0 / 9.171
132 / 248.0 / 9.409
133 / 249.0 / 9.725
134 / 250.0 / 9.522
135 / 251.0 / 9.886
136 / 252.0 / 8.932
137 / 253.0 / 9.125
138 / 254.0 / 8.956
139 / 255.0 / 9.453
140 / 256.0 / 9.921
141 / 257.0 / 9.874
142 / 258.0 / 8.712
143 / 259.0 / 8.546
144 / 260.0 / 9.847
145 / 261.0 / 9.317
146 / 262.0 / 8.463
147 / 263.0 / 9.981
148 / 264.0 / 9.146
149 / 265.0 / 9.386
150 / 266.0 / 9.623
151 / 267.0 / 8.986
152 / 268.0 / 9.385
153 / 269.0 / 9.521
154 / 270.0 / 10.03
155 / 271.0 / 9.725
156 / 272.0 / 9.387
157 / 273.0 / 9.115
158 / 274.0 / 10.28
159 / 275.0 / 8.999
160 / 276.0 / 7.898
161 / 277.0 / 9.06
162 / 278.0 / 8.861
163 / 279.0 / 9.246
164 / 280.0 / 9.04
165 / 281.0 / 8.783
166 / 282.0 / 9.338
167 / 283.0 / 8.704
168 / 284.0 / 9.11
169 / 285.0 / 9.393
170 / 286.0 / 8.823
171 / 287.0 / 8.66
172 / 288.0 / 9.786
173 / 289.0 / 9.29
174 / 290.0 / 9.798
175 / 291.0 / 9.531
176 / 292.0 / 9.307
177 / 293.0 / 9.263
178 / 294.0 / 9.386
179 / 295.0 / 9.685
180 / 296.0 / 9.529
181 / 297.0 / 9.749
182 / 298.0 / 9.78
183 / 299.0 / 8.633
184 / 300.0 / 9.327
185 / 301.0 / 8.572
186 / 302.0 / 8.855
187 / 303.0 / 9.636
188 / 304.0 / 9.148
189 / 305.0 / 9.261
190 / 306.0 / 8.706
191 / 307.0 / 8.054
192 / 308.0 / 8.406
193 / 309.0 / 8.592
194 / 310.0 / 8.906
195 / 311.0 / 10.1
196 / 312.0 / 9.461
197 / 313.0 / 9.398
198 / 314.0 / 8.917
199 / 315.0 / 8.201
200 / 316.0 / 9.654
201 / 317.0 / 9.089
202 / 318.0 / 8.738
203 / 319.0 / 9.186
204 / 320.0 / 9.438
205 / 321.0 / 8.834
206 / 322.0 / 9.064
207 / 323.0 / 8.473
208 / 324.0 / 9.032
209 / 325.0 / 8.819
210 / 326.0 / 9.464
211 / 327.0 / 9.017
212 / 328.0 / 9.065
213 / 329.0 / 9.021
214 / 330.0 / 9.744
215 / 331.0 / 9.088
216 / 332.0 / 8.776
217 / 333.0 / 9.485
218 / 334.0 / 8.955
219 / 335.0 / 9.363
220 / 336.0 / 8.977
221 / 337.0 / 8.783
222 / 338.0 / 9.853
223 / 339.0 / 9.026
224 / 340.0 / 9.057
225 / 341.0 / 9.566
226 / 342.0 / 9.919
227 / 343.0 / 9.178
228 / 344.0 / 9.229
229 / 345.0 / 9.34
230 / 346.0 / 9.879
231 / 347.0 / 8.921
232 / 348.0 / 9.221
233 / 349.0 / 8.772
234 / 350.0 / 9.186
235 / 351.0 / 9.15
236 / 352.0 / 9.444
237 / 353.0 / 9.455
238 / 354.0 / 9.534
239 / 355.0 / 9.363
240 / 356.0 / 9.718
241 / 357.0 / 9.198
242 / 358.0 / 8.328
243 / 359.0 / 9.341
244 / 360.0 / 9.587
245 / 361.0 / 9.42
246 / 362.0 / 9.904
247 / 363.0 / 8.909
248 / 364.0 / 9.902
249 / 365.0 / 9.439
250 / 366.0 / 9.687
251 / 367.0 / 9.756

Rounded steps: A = 0.59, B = 0.37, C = 0.74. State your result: 0.4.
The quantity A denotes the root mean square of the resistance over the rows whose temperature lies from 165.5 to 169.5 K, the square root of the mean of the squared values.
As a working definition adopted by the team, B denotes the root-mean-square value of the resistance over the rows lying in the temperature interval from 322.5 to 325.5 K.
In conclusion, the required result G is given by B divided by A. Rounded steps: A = 9.50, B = 8.78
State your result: 0.92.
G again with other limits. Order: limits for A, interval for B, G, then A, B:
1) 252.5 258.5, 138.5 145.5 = 1.05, 9.35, 9.85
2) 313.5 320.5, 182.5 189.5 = 1.11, 9.04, 10.00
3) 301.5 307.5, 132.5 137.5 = 1.09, 8.96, 9.74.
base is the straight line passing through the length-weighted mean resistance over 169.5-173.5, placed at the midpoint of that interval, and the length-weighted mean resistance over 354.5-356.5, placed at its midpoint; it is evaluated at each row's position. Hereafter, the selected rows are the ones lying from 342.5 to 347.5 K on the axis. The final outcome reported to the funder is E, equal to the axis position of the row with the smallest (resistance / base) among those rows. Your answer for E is 347.0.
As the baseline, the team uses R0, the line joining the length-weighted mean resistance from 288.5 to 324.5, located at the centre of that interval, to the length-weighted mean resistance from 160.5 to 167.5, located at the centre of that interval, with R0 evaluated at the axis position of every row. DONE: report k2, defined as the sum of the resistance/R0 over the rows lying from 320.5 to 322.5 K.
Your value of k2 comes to 1.97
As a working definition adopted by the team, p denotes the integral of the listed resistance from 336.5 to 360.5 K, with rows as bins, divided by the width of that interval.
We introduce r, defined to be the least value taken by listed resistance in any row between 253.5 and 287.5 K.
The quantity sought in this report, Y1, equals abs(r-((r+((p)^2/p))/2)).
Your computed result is 0.70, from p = 9.3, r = 7.898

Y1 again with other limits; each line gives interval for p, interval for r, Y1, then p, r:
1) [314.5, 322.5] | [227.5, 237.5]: 0.03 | 9.0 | 8.967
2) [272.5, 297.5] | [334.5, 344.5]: 0.22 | 9.2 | 8.783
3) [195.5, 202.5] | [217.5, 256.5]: 0.65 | 9.8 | 8.522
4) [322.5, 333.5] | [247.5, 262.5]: 0.31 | 9.1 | 8.463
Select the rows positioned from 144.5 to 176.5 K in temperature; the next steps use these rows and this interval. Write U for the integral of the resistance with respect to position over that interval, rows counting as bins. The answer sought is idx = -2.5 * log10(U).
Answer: -6.2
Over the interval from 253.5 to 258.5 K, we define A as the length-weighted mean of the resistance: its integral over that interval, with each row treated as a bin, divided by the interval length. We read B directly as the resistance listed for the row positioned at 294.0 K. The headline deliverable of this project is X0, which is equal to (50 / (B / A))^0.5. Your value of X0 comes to 7.07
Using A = 9.4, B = 9.386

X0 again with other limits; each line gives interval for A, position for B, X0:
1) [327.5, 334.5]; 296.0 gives 6.93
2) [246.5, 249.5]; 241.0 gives 7.07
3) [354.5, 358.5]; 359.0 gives 7.00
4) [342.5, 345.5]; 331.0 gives 7.13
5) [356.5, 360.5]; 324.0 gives 7.10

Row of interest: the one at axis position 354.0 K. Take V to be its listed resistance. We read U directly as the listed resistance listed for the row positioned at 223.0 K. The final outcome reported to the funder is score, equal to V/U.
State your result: 1.02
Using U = 9.302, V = 9.534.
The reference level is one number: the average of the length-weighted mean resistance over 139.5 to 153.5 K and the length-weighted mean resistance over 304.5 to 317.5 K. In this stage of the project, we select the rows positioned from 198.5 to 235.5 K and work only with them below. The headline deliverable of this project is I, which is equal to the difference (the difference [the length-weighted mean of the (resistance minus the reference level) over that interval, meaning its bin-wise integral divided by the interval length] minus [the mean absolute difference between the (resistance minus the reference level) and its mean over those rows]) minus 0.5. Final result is -0.57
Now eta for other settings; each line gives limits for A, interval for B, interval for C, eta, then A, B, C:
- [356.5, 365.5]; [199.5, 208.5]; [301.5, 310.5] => -0.5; 0.65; 0.47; 0.43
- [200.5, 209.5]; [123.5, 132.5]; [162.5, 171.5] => -0.6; 0.48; 0.54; 0.17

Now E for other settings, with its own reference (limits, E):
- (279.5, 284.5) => 283.0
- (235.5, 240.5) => 239.0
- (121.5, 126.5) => 126.0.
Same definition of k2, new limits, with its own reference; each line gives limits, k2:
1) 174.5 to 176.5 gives 2.02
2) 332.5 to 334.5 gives 2.04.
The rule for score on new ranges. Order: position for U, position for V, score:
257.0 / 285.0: 0.95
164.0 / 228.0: 1.09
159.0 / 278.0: 0.91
